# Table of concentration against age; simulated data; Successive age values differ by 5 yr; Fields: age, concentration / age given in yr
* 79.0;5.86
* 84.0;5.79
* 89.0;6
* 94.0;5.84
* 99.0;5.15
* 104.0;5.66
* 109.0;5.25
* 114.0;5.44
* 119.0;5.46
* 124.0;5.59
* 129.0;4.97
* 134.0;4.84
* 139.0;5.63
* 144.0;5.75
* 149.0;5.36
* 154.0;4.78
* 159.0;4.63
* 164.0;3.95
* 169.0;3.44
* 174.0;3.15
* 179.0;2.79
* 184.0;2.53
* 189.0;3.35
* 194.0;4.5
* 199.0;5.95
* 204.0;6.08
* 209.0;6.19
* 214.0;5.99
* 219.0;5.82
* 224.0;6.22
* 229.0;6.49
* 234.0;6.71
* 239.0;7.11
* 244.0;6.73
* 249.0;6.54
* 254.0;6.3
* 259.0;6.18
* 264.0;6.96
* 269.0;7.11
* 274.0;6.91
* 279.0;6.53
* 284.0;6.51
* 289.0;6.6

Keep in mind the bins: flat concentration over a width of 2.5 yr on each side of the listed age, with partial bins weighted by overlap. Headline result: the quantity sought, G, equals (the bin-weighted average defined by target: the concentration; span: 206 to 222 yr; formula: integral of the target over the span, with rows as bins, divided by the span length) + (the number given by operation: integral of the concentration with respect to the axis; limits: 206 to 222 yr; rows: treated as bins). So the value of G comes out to 102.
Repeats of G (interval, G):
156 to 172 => 68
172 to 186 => 42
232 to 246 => 103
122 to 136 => 77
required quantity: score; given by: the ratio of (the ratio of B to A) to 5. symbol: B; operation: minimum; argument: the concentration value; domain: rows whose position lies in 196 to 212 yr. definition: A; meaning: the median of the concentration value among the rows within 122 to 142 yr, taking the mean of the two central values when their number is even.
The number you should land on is 0.23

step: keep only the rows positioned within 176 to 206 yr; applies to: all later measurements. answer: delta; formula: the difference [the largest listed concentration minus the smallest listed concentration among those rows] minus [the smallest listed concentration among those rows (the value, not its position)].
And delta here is 1.0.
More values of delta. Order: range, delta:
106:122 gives -5.0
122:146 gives -3.9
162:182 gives -1.6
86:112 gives -4.3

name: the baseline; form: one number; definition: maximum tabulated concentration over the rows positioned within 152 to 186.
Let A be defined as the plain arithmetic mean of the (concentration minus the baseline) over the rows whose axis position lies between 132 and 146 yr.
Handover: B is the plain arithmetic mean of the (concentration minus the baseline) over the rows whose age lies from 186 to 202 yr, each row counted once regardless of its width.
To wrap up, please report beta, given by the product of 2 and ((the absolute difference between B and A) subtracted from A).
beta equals -0.4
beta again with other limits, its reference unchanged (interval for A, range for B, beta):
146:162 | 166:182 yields -3.3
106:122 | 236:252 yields -1.6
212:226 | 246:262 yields 1.8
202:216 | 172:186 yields -3.9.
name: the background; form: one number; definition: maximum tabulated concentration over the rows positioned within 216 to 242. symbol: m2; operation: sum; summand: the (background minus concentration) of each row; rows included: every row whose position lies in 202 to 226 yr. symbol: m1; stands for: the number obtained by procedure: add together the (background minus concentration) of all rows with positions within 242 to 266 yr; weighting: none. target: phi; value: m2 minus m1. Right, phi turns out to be 2.4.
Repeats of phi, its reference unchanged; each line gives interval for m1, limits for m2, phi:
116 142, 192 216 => -2.2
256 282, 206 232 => 3.0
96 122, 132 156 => 0.6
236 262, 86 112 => 5.0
